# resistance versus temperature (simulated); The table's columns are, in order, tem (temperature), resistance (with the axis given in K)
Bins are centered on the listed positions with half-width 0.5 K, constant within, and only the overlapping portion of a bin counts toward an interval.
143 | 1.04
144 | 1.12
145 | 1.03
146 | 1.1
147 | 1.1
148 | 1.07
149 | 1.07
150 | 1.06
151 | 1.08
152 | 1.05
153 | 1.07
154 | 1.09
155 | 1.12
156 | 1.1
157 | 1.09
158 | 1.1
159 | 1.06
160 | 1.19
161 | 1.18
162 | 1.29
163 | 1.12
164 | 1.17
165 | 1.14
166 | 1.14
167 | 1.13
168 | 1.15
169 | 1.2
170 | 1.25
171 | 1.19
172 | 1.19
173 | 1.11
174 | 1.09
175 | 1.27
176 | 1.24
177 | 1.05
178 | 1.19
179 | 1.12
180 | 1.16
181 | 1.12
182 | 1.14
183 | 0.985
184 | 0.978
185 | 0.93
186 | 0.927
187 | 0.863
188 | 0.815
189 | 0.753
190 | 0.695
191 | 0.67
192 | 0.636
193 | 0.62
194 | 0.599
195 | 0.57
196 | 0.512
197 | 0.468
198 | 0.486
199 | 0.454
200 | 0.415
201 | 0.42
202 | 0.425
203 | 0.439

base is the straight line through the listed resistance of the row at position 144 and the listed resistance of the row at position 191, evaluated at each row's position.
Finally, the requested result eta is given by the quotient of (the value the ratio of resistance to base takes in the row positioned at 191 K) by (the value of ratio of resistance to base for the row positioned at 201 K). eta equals 1.4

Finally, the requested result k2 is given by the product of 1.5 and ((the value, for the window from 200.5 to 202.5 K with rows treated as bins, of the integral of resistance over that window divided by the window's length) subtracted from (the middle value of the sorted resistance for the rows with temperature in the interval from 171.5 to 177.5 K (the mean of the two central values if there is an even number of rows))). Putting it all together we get 1.1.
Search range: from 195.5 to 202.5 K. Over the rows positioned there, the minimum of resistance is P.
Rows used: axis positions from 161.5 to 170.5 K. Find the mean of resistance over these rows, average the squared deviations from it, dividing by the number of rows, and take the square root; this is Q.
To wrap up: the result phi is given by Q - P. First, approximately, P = 0.415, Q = 0.055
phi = -0.36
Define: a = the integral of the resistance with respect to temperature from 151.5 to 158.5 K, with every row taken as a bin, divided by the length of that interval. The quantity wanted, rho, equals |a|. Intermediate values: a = 1.09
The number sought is 1.09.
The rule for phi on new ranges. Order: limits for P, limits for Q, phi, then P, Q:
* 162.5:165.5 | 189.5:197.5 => -1.05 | 1.12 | 0.072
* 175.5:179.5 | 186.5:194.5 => -0.96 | 1.05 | 0.089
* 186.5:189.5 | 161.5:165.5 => -0.69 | 0.753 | 0.066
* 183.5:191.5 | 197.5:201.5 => -0.64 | 0.67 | 0.029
